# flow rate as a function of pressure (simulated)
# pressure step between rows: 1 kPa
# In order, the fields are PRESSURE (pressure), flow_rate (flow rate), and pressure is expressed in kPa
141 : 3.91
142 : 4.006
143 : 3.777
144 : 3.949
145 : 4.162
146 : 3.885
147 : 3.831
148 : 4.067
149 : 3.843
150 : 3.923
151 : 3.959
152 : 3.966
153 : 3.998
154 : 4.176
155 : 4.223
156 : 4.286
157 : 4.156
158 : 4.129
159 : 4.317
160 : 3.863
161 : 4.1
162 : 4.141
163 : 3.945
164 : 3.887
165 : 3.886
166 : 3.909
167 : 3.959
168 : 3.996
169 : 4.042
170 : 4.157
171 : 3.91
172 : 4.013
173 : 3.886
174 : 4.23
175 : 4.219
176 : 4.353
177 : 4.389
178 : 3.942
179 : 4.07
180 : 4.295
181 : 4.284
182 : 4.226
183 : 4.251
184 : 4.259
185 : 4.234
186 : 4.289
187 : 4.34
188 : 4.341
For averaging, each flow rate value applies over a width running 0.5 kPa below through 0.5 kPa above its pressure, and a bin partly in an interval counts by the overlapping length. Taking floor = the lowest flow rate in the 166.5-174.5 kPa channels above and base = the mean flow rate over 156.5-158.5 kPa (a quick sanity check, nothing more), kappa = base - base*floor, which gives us -11.96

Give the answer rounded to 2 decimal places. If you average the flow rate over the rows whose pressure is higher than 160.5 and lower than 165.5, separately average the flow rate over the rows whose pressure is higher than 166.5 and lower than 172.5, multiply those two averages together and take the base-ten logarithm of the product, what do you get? 1.20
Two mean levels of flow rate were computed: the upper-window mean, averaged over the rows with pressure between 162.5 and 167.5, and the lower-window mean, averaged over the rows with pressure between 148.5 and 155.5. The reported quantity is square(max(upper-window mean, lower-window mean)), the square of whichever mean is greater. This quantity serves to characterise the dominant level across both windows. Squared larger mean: 16.1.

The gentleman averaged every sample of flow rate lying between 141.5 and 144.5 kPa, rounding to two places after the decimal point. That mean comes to 3.91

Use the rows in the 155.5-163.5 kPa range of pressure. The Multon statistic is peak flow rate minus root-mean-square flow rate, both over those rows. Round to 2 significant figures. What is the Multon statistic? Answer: 0.20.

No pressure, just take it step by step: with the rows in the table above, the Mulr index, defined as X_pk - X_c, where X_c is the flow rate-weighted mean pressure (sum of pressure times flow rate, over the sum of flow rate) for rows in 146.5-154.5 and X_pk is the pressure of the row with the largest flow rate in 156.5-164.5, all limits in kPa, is 8.5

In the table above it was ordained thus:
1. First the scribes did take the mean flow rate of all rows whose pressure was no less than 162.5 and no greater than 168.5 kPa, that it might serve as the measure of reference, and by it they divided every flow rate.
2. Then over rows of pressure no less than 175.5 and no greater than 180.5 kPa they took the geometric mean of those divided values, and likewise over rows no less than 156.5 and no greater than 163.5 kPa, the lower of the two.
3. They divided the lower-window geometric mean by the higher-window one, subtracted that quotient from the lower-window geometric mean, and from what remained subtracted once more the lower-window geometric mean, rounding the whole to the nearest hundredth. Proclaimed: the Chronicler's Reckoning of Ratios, -0.97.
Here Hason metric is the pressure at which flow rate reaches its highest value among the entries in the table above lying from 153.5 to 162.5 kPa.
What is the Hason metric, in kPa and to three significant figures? 159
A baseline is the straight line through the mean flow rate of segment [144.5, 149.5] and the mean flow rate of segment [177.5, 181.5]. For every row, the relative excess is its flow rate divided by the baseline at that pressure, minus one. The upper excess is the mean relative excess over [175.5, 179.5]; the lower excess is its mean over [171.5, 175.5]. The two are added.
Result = 0.006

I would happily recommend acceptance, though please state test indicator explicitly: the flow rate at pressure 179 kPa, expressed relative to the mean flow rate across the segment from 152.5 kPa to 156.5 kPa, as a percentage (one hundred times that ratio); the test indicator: 98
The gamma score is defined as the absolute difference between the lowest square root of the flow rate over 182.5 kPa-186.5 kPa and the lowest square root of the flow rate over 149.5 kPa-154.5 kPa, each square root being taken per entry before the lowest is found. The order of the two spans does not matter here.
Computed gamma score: 0.077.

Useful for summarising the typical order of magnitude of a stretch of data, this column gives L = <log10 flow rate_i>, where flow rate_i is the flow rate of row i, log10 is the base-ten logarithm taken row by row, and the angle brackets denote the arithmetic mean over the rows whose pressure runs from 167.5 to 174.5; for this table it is 0.605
